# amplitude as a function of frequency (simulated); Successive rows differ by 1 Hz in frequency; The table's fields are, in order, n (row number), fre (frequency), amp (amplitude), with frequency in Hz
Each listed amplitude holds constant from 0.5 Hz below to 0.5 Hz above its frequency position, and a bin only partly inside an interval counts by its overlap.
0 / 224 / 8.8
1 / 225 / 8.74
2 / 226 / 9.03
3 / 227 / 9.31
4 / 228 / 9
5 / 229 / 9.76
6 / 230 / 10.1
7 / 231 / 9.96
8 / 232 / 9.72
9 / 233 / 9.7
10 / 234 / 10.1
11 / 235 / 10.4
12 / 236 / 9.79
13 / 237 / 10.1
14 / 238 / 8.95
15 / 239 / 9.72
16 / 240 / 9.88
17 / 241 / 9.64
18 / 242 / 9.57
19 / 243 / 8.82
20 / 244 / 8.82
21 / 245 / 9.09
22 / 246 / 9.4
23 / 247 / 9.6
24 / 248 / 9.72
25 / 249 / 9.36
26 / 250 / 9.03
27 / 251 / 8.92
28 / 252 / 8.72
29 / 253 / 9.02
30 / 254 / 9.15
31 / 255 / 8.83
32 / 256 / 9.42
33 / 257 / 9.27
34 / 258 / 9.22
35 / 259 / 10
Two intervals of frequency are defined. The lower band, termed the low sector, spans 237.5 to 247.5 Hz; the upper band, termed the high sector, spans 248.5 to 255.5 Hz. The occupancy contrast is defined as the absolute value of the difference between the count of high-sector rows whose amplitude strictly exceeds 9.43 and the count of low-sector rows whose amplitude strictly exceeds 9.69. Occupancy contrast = 2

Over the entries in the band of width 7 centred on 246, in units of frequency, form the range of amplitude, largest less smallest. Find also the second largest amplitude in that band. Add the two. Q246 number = 10.5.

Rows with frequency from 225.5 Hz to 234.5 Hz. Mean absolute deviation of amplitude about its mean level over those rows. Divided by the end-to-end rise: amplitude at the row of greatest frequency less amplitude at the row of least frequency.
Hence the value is 0.3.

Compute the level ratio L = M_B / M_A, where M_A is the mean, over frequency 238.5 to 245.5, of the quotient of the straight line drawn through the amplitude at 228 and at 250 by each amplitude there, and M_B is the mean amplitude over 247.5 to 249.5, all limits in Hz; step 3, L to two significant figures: 9.9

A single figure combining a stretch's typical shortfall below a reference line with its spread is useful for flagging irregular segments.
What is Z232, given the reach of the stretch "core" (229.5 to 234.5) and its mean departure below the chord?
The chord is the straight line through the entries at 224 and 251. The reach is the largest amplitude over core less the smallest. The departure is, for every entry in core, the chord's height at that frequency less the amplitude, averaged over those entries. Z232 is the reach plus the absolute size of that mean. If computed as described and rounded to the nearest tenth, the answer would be 1.5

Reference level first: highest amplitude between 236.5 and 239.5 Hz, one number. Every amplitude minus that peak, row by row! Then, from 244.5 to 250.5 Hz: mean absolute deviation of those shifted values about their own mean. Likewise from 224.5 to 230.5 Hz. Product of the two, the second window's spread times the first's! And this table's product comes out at 0.084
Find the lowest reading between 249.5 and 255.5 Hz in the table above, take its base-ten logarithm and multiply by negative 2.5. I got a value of -2.351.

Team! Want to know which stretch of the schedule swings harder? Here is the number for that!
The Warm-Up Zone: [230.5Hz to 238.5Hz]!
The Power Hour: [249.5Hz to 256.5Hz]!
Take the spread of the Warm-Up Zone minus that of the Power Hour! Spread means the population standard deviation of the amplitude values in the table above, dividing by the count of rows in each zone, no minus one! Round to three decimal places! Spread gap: 0.190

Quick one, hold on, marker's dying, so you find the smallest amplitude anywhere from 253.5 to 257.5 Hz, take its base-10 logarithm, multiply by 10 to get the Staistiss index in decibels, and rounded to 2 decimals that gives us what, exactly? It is 9.46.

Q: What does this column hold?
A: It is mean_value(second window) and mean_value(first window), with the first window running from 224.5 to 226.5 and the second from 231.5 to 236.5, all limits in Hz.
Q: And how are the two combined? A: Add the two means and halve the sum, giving 9.41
